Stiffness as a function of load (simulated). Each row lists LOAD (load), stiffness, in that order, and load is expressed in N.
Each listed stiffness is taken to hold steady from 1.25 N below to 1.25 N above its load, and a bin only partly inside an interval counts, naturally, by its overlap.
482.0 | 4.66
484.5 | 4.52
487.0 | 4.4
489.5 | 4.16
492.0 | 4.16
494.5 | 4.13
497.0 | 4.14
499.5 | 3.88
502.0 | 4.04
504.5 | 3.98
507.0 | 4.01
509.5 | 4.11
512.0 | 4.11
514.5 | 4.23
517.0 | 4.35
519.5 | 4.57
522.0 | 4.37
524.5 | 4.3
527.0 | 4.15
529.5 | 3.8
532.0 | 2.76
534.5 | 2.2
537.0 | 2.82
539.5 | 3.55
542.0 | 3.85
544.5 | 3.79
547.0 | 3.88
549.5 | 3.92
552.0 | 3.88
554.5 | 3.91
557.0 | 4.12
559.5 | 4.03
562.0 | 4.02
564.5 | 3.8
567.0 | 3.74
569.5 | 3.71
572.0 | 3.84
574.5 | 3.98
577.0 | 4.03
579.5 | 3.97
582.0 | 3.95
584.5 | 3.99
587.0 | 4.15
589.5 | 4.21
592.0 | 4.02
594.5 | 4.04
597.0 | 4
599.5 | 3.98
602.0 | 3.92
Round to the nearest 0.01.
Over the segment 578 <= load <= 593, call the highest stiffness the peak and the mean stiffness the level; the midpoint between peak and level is 4.13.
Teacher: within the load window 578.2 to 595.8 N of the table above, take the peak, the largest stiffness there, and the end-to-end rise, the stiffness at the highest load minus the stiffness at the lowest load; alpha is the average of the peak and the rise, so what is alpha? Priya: 2.14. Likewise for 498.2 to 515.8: 2.29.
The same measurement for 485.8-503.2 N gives 2.02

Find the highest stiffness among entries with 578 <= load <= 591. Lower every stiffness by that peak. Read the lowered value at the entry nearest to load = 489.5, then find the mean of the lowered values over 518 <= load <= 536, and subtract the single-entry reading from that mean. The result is -0.4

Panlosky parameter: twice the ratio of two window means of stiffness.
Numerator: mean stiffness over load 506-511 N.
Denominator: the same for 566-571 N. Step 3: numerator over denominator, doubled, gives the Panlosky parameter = 2.18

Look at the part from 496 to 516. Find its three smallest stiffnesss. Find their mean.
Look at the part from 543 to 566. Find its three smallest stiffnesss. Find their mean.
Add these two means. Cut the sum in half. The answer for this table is 3.9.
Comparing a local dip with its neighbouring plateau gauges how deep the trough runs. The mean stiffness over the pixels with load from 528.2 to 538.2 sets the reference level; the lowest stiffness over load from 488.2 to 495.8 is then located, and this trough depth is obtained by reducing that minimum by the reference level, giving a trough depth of 1.2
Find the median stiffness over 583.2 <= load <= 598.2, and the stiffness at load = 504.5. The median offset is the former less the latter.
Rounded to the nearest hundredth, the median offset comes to 0.05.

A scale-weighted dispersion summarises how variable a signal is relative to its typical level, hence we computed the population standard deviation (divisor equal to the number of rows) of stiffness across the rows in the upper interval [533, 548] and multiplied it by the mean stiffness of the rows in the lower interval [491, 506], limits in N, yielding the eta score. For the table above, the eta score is 2.5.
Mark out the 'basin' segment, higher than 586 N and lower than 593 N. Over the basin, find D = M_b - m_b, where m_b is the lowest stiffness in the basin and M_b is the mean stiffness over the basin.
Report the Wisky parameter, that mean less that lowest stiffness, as 0.11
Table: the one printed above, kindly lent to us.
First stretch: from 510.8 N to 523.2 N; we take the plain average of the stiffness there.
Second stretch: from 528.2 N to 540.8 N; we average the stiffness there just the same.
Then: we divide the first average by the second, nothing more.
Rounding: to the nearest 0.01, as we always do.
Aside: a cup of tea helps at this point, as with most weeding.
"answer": 1.43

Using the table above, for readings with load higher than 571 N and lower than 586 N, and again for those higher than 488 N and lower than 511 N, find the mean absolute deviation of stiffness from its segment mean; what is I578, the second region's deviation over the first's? 1.9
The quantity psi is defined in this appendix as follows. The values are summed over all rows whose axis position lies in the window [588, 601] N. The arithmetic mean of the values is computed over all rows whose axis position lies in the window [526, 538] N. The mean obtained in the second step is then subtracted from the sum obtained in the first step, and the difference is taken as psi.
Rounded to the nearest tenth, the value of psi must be 17.1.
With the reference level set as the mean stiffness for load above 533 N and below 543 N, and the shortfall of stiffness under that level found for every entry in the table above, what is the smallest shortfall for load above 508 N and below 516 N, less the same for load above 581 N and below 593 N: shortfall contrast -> -0.02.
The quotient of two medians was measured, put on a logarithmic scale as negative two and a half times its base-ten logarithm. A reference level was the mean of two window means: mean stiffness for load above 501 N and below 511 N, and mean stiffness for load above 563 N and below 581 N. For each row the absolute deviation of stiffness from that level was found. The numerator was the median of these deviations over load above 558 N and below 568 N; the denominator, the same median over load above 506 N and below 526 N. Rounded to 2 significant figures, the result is 1.1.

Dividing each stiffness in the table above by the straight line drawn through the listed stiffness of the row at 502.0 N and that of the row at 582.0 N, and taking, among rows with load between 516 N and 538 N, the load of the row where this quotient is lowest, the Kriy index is 534.5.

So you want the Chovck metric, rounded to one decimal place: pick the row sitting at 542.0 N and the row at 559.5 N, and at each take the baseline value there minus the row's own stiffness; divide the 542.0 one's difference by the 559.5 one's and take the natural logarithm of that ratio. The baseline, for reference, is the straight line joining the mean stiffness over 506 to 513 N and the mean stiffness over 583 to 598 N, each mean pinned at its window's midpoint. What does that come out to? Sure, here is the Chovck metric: 1.7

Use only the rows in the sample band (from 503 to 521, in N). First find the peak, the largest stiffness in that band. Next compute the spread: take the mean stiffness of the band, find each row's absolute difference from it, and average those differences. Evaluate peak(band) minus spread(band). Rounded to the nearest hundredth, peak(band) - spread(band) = 4.41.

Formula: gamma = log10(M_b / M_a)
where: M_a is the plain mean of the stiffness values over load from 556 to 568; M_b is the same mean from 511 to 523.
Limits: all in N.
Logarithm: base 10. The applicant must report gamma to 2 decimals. 0.04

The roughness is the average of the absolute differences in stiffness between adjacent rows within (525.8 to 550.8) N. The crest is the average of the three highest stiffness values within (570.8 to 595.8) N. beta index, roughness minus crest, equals -3.71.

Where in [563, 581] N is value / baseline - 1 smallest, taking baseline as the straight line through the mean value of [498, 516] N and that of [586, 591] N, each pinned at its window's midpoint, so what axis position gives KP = 569.5 N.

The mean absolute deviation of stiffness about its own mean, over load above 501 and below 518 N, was 0.098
